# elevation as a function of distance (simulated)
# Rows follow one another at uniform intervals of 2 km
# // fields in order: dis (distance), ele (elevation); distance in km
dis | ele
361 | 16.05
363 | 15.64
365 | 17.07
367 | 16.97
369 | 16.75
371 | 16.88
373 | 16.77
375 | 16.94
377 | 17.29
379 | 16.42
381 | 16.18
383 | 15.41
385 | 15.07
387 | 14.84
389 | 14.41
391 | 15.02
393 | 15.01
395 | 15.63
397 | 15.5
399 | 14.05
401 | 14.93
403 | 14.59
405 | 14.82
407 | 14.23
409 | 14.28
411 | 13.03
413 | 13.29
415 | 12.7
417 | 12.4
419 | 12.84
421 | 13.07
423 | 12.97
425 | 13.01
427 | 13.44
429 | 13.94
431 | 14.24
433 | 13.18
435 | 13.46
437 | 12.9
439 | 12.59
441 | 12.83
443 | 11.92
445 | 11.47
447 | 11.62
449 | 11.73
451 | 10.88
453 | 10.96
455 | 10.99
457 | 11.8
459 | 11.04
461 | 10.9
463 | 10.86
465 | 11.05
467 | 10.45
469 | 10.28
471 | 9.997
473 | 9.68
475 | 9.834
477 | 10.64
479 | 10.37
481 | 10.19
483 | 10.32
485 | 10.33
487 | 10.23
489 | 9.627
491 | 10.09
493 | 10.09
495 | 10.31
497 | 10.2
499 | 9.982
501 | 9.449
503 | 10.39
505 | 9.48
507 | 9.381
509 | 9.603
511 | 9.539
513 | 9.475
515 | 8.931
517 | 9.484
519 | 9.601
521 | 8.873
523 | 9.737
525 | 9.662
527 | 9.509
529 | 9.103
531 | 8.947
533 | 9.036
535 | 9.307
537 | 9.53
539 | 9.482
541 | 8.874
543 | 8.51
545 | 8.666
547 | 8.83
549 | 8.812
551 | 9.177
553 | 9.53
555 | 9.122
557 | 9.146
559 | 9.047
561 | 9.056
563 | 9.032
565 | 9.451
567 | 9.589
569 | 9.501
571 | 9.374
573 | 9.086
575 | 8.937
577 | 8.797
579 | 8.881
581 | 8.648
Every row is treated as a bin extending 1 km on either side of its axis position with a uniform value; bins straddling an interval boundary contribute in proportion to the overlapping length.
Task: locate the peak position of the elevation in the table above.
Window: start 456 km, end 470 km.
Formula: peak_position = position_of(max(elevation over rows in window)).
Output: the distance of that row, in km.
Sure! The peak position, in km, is 457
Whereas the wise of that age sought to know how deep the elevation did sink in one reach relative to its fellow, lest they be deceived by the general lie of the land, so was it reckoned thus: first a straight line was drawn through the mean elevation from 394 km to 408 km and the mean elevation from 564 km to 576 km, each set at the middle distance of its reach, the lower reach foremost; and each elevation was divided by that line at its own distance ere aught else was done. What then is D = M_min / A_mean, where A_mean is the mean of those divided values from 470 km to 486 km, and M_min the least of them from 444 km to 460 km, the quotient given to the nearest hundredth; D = 1.00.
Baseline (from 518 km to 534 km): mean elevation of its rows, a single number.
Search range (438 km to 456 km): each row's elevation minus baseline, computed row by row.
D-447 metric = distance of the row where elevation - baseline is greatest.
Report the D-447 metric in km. 441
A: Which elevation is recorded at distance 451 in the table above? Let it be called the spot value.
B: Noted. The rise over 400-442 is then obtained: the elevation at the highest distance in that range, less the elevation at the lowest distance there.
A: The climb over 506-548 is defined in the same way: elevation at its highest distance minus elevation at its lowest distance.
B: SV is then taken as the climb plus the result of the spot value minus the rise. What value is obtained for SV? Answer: 12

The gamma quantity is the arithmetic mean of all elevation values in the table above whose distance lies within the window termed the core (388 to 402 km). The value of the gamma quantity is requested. 15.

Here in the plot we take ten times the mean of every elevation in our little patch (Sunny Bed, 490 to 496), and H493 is 102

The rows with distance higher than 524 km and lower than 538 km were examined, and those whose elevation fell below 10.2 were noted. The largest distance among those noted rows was 537 km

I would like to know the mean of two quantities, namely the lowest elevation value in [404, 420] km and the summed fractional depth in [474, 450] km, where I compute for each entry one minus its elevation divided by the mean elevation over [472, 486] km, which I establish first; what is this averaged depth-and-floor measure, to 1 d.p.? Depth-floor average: 5.9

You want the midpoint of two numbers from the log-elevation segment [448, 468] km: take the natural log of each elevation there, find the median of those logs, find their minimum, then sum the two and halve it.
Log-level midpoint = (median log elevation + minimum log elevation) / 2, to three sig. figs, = 2.37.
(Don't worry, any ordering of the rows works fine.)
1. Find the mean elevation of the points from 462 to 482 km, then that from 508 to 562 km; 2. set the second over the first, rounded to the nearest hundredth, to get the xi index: 0.89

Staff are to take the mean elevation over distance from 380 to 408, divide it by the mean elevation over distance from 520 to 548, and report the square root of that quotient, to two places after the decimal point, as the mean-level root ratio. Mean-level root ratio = 1.28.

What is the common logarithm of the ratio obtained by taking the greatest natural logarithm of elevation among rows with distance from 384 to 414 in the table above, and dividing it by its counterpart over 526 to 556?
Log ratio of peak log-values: 0.086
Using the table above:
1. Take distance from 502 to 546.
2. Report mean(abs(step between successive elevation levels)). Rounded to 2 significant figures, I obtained 0.32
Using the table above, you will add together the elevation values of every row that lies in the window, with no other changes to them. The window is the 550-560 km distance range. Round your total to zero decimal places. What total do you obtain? 46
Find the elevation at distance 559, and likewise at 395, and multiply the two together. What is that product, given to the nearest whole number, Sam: 141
